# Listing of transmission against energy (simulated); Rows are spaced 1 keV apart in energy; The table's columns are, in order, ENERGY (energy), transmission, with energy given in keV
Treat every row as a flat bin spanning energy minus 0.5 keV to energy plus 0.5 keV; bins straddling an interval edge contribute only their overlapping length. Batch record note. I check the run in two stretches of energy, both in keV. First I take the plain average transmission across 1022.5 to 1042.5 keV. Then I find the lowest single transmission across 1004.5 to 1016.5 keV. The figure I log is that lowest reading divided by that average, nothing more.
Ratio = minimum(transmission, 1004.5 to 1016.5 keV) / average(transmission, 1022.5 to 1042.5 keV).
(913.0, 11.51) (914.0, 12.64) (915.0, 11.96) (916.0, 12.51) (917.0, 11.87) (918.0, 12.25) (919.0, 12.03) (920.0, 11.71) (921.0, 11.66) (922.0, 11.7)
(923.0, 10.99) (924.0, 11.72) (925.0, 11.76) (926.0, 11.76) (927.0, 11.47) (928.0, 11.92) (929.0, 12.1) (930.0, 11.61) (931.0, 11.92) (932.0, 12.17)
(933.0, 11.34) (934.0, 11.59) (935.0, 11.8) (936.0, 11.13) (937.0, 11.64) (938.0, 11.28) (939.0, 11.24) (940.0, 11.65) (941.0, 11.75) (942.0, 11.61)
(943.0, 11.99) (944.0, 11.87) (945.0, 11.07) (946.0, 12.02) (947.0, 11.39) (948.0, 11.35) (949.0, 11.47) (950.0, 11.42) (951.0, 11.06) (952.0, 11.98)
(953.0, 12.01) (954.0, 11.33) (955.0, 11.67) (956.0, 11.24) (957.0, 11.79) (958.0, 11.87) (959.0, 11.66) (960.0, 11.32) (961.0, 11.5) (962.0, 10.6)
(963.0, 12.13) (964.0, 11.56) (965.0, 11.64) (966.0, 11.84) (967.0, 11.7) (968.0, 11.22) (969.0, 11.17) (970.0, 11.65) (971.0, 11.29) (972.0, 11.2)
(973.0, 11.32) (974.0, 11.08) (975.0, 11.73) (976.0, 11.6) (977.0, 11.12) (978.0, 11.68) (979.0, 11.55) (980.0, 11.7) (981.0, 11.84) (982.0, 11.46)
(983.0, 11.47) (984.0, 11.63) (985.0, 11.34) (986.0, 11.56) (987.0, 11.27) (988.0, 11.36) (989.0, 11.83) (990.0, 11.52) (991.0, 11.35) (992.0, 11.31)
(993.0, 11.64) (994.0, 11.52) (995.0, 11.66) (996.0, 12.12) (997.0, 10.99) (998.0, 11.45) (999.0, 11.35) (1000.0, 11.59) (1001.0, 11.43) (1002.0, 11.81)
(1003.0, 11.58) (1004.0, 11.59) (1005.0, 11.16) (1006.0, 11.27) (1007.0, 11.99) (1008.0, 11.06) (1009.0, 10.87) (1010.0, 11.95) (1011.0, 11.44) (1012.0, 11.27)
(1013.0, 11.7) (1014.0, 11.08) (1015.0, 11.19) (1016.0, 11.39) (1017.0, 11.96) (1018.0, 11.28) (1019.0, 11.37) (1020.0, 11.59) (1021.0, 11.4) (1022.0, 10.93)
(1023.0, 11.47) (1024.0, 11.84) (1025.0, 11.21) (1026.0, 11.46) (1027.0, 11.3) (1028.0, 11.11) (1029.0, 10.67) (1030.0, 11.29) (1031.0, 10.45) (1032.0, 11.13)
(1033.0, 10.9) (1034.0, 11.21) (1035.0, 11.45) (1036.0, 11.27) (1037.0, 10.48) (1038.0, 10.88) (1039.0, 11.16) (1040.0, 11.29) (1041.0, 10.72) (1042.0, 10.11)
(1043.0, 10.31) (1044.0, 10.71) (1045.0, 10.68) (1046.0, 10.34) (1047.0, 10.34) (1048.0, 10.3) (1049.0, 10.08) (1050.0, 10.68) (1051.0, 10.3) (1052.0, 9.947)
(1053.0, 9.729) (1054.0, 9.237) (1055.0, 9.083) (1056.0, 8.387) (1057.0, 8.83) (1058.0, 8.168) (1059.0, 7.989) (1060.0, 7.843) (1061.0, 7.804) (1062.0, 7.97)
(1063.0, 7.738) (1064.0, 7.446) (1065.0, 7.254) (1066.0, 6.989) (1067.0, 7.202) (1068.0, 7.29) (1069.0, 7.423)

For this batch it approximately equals 0.98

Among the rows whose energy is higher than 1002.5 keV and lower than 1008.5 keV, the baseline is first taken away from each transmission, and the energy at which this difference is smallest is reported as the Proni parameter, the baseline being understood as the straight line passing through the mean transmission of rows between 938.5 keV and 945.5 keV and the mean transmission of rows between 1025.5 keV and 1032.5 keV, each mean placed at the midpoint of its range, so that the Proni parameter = 1008.0 keV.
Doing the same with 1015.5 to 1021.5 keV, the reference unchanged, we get 1018.0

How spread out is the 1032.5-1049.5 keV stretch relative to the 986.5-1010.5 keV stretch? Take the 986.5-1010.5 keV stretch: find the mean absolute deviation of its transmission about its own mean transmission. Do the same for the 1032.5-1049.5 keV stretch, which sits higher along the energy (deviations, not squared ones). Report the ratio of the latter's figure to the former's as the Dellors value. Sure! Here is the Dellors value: 1.49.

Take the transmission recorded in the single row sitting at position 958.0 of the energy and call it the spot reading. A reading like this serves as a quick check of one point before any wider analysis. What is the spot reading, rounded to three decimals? 11.870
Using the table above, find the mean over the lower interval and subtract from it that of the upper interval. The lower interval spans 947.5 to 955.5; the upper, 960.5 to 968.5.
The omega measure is 0.0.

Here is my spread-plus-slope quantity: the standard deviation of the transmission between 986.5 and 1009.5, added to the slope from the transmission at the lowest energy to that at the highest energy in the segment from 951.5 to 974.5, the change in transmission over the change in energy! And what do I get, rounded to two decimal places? 0.26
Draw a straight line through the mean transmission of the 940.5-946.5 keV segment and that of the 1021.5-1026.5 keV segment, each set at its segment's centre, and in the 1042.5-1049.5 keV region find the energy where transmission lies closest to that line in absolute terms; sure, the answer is 1044.0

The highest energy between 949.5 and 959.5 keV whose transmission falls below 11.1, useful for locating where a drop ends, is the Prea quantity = 951.0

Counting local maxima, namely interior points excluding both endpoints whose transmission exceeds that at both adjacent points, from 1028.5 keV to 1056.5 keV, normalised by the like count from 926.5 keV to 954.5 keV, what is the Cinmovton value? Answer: 0.67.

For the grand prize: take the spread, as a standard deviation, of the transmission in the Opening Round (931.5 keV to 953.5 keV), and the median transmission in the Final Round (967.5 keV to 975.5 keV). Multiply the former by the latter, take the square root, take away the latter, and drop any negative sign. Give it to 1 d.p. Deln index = 9.3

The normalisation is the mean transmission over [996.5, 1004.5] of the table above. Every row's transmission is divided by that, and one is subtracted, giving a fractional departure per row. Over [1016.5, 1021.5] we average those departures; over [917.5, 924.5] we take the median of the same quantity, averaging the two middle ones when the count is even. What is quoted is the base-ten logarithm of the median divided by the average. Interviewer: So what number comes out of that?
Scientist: 0.7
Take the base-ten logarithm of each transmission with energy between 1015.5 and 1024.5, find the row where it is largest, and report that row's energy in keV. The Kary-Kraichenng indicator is 1017.0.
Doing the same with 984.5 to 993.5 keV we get 989.0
